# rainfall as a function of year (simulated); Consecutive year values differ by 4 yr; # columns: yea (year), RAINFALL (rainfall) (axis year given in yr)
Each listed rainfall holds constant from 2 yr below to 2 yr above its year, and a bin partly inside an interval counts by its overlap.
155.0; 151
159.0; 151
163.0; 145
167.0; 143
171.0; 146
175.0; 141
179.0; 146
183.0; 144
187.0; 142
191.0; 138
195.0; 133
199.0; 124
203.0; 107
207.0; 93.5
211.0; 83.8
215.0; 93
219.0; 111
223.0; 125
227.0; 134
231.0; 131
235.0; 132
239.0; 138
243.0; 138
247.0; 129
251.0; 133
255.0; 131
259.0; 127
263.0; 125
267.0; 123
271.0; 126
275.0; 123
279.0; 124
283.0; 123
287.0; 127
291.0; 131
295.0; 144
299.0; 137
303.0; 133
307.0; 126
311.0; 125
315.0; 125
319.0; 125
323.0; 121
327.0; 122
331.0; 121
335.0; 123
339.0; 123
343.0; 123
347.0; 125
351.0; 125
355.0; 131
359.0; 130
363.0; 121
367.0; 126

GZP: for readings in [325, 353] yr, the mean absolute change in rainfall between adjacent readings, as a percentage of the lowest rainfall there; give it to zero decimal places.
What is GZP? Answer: 1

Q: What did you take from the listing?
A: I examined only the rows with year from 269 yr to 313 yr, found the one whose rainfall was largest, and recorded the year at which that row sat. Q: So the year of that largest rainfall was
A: 295.0 yr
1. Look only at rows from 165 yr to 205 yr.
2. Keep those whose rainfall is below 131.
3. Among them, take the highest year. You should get 203.0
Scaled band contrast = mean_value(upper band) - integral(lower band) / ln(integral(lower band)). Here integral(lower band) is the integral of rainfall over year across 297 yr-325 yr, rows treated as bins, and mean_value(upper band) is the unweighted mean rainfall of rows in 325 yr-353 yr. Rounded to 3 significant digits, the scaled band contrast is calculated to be -313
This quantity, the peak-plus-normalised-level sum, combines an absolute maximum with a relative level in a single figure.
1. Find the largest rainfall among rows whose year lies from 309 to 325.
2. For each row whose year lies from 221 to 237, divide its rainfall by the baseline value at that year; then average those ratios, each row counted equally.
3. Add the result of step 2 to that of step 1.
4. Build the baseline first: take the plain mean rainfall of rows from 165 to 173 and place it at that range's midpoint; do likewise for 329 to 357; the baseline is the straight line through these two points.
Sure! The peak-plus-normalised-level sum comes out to 126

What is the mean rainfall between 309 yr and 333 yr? 123.2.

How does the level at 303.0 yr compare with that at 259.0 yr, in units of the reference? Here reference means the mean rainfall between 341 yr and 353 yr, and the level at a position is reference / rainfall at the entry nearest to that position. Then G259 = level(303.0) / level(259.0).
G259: 0.95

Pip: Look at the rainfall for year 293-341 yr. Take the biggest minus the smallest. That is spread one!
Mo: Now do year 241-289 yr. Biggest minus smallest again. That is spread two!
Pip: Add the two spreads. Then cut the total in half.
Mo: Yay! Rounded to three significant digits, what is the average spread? 19.0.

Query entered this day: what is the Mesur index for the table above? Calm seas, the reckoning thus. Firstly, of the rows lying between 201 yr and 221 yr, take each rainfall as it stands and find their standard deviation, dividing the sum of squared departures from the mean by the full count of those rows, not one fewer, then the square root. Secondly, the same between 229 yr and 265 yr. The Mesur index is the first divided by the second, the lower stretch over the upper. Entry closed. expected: 2.4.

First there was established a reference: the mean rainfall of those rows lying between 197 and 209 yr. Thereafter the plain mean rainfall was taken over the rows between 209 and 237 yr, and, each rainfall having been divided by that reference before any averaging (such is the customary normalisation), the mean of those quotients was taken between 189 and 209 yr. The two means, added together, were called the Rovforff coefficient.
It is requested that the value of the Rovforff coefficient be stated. 117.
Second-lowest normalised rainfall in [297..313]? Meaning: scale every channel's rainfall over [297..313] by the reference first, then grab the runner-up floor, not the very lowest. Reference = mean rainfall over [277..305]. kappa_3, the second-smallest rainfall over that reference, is 0.96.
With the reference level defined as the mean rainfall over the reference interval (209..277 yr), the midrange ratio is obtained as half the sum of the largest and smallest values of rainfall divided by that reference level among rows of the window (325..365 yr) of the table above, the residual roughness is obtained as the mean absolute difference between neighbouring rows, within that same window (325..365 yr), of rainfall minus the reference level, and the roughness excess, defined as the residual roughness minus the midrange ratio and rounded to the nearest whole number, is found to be 1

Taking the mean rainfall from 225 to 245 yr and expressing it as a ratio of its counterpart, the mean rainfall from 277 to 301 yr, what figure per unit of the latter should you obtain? 1.03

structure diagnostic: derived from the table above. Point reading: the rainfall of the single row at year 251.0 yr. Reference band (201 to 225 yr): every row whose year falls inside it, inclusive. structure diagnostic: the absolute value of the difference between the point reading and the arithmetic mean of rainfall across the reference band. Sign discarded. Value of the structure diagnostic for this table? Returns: 31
